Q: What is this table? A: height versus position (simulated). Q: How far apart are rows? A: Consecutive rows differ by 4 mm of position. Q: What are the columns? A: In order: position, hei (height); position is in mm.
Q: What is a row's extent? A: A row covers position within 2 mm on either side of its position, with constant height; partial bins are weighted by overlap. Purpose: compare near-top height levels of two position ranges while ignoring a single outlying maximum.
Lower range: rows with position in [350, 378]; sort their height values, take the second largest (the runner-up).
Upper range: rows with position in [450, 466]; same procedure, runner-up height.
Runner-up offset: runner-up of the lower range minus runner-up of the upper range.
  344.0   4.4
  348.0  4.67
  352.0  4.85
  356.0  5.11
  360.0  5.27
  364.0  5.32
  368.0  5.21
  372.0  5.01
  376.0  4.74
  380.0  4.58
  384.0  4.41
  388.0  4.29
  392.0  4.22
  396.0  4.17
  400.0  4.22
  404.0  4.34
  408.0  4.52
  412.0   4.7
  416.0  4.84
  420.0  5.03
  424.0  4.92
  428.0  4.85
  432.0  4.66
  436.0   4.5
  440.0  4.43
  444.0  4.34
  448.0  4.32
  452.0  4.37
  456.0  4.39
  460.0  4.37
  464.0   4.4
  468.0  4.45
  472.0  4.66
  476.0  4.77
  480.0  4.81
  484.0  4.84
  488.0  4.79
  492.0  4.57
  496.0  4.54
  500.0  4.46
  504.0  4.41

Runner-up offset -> 0.9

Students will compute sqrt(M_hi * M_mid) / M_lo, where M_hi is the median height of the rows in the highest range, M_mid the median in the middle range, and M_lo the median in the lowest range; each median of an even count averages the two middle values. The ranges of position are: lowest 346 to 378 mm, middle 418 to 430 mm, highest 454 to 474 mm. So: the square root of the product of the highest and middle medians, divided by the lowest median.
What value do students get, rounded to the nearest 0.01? 0.92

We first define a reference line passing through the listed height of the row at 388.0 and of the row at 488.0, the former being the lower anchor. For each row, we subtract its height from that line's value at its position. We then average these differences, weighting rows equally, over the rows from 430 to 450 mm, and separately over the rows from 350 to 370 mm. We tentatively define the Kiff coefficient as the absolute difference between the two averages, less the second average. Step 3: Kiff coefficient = 2.1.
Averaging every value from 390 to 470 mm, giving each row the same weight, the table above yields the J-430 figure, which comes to 4.50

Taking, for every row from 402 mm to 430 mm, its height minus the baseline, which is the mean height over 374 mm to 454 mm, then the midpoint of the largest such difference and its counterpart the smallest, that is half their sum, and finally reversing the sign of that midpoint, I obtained -0.16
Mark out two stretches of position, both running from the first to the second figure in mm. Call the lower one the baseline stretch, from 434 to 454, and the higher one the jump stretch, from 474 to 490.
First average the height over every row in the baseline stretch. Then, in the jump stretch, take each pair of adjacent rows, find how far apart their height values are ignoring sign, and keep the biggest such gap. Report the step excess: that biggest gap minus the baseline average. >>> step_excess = -4.34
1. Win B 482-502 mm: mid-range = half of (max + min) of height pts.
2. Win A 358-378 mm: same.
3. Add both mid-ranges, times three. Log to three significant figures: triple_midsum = 29.0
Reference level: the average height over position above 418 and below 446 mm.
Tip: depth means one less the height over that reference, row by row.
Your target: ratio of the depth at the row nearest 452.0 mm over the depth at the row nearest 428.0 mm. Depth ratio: -1.8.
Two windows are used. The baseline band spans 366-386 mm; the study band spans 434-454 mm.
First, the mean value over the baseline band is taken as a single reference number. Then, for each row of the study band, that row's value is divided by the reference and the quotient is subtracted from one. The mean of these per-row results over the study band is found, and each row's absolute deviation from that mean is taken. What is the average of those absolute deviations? 0.012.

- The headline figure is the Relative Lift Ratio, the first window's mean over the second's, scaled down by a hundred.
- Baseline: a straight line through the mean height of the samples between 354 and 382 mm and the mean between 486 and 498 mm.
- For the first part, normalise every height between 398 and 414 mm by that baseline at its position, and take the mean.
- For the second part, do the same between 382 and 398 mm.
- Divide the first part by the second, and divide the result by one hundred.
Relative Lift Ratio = 0.0105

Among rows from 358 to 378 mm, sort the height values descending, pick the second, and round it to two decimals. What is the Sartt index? 5.27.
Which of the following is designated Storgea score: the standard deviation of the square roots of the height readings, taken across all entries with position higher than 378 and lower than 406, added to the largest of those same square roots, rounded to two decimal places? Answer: 2.17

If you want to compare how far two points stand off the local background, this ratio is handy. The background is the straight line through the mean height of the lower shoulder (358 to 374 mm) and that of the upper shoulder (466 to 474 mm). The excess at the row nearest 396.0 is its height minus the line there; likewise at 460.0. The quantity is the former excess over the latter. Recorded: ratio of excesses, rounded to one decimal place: 3.4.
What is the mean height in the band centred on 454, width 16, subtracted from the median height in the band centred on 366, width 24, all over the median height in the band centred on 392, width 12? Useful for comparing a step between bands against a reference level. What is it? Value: 0.19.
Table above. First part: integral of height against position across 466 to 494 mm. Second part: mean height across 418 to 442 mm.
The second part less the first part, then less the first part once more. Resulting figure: -258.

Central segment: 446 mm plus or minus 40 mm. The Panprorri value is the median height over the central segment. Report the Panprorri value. 4.59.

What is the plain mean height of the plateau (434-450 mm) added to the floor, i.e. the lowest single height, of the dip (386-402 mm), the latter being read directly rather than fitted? 8.6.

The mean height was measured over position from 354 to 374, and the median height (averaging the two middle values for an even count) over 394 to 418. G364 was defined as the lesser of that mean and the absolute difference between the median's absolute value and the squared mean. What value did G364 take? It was 5.18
